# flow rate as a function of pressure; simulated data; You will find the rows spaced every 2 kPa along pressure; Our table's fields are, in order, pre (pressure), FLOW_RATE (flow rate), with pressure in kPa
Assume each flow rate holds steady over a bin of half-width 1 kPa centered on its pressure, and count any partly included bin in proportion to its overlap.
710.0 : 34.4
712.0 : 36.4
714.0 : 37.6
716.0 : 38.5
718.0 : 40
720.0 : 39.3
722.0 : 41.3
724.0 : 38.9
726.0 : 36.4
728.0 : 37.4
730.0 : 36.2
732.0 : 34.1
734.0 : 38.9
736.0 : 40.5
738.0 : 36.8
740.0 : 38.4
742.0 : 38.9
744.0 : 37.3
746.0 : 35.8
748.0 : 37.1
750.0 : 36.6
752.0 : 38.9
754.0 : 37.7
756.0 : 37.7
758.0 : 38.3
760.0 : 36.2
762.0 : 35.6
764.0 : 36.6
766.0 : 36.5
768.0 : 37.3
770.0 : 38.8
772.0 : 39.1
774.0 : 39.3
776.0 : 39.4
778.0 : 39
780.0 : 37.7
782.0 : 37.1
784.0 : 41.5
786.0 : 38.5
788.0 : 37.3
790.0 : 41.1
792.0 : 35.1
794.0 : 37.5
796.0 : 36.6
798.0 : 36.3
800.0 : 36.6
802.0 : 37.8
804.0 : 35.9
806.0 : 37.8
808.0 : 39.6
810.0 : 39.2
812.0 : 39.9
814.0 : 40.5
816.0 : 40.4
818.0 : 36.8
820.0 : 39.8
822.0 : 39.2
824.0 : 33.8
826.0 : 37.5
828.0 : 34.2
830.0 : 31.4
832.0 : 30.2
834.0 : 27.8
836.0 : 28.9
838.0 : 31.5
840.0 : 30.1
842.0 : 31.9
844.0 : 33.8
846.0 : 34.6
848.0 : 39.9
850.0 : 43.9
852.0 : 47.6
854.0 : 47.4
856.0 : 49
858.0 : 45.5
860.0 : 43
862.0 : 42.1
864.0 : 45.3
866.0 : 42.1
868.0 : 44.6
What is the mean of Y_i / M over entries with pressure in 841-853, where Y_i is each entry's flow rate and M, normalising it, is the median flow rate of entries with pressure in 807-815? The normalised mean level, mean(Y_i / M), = 0.97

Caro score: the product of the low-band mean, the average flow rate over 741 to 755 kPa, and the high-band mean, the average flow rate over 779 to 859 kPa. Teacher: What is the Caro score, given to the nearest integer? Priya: 1406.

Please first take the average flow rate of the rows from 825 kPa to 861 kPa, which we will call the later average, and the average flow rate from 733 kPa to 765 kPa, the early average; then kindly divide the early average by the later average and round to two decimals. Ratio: 1.01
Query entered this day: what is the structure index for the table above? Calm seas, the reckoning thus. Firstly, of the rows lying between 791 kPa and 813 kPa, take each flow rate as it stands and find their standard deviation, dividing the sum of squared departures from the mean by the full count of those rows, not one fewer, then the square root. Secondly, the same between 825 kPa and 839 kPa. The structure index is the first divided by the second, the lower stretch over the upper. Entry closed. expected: 0.49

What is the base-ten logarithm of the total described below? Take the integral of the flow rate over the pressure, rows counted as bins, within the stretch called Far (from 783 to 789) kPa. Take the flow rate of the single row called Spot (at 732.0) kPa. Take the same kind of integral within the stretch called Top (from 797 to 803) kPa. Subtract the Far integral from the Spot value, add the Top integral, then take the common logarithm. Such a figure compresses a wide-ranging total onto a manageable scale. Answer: 1.3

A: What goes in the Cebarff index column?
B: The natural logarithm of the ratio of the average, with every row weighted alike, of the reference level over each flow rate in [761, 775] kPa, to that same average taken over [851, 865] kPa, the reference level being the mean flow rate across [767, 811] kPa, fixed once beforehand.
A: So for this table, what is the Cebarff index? 0.19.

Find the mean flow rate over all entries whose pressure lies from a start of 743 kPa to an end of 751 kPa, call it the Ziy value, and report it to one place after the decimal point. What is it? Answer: 36.7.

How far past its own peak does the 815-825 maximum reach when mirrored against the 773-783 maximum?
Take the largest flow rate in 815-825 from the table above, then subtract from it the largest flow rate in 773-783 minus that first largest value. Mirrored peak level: 41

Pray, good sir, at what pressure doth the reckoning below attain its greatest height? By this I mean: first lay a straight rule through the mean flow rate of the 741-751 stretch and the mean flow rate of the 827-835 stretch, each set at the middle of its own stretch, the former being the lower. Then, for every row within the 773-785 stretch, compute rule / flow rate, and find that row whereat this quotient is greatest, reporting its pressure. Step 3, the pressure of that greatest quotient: 782.0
